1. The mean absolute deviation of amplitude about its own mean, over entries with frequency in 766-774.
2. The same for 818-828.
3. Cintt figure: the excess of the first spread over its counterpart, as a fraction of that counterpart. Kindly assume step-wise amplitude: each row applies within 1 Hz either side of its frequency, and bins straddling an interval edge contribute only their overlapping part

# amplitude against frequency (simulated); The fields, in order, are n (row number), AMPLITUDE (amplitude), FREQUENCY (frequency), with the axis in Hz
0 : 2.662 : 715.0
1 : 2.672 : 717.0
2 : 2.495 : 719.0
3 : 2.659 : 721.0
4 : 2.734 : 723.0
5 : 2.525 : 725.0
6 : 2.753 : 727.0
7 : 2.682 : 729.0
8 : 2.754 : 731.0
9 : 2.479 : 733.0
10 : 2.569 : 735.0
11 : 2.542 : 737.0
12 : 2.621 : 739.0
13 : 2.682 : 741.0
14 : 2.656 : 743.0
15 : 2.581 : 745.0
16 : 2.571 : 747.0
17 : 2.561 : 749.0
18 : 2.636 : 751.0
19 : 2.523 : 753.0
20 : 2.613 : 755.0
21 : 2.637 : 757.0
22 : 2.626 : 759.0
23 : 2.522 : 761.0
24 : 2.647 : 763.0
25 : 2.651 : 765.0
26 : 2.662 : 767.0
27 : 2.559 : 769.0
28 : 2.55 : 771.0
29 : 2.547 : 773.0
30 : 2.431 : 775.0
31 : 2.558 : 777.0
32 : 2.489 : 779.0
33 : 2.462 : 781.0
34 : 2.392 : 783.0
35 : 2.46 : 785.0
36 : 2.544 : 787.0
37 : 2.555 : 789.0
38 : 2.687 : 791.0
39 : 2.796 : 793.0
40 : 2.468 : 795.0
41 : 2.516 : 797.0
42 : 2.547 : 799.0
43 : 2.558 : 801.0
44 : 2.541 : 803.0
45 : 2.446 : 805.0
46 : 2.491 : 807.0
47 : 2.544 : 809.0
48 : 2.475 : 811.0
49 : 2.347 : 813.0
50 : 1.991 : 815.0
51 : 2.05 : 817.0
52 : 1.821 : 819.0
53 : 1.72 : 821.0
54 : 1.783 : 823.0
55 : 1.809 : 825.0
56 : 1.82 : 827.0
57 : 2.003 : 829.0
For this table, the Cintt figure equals 0.3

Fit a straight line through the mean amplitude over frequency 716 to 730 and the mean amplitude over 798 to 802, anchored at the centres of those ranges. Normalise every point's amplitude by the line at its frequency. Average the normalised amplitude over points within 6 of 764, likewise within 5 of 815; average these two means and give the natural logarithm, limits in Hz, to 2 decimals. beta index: -0.08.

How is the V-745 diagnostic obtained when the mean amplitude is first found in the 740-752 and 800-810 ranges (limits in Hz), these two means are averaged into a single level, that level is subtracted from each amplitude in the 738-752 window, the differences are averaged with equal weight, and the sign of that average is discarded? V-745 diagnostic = 0.05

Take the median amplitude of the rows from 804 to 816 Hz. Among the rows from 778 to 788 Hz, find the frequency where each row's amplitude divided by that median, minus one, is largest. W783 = 787.0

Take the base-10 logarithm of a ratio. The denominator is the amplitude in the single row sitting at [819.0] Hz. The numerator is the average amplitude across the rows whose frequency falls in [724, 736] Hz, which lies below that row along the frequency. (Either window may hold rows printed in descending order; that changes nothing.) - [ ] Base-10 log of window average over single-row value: 0.16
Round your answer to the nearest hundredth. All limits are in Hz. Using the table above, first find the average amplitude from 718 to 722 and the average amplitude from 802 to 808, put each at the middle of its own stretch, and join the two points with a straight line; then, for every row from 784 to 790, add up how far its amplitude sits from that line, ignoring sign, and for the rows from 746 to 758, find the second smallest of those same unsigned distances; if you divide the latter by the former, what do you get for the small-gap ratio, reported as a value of 0.16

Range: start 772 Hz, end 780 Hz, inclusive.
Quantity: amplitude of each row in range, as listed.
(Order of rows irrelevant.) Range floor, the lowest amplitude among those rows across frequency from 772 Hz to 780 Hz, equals 2.431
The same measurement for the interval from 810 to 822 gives 1.72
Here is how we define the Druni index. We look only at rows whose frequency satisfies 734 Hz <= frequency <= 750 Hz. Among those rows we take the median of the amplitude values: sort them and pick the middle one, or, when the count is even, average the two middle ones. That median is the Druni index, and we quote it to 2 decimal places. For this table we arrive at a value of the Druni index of 2.58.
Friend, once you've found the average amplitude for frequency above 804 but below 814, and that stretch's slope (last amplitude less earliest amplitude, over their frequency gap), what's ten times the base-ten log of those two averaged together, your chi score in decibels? 0.88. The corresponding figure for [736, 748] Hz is 1.16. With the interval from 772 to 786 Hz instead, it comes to 0.92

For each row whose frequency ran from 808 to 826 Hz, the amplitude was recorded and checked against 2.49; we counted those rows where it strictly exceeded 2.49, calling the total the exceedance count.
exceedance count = 1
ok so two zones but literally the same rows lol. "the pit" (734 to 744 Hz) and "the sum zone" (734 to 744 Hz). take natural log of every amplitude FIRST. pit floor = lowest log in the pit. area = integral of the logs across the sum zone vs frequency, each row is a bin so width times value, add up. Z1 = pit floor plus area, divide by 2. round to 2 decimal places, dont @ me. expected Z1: 5.27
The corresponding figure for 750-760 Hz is 5.25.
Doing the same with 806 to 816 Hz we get 4.64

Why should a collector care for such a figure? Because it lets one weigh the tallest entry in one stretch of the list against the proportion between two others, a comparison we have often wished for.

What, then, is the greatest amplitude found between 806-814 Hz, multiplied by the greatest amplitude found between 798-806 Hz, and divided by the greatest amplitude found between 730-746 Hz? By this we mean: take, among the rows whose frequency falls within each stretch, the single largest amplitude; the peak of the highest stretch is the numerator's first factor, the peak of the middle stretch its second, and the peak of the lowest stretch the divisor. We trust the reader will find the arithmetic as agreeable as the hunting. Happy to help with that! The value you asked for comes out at 2.36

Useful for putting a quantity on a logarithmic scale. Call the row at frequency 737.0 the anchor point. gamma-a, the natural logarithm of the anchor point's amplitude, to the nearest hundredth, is 0.93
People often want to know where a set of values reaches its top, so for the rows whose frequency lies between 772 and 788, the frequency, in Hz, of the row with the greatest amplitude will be 777.0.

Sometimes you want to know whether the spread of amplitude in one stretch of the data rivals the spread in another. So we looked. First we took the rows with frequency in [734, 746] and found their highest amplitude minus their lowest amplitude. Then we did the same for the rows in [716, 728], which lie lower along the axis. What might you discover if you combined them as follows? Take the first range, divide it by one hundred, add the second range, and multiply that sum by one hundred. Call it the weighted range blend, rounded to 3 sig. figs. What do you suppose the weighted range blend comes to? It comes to 25.9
